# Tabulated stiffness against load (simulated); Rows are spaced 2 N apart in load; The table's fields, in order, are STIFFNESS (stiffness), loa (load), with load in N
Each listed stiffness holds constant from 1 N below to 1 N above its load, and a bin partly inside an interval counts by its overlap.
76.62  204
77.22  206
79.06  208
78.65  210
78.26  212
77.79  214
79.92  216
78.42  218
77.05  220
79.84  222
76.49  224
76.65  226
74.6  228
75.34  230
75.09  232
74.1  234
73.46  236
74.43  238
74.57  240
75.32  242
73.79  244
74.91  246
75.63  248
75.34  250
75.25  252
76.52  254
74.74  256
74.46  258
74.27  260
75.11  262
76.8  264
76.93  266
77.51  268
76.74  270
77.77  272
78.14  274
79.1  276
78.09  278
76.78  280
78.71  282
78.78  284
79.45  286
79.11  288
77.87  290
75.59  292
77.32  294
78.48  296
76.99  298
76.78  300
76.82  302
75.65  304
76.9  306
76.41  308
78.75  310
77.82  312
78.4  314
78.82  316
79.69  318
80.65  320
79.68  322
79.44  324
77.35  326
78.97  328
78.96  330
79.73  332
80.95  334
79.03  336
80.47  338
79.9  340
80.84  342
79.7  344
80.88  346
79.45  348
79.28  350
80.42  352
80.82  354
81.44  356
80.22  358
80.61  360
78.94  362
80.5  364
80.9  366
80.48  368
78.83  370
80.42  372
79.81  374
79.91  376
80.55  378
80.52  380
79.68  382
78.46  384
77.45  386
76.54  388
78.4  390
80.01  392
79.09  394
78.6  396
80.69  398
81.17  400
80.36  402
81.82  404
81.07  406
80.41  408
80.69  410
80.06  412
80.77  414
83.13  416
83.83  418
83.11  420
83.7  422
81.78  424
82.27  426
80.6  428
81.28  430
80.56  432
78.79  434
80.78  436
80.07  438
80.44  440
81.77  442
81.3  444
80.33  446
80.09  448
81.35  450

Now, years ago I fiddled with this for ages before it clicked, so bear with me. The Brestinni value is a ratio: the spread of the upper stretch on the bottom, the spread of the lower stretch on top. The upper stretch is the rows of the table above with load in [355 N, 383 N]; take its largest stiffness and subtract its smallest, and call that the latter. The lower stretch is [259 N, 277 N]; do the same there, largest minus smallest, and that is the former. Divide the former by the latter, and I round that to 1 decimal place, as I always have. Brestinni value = 1.9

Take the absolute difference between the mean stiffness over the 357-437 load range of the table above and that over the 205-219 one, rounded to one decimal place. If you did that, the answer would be 1.9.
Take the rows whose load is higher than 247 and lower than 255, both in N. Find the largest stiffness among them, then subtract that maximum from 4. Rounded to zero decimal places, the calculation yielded -73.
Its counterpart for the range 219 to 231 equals -76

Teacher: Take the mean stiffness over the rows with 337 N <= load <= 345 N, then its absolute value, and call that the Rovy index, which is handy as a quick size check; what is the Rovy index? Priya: 80.2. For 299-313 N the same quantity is 77.0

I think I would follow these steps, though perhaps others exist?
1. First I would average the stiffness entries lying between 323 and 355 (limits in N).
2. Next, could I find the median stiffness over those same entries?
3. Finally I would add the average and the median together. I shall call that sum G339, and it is 159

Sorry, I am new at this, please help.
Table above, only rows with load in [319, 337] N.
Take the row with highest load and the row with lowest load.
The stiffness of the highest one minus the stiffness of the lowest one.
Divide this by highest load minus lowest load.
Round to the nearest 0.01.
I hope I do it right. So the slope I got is -0.10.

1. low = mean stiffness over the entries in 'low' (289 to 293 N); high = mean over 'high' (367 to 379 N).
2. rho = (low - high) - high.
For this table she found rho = -83.3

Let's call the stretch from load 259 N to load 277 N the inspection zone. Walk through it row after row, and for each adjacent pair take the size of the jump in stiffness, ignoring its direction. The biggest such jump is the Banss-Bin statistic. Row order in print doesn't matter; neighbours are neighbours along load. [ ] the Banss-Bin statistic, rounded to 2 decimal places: 1.69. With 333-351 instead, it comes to 1.92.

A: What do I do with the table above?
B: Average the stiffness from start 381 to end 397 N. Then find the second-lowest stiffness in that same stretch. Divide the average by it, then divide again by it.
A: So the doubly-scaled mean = 0.0131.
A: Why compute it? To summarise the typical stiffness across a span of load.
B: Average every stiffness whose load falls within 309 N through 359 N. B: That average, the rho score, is 79.7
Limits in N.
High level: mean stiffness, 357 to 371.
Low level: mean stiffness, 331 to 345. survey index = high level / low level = 1.00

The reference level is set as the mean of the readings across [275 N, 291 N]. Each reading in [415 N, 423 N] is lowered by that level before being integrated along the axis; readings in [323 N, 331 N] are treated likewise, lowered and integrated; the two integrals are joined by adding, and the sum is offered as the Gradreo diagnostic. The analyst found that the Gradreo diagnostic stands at 41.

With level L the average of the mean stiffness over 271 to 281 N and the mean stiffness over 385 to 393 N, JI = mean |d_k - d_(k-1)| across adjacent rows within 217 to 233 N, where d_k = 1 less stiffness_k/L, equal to 0.020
